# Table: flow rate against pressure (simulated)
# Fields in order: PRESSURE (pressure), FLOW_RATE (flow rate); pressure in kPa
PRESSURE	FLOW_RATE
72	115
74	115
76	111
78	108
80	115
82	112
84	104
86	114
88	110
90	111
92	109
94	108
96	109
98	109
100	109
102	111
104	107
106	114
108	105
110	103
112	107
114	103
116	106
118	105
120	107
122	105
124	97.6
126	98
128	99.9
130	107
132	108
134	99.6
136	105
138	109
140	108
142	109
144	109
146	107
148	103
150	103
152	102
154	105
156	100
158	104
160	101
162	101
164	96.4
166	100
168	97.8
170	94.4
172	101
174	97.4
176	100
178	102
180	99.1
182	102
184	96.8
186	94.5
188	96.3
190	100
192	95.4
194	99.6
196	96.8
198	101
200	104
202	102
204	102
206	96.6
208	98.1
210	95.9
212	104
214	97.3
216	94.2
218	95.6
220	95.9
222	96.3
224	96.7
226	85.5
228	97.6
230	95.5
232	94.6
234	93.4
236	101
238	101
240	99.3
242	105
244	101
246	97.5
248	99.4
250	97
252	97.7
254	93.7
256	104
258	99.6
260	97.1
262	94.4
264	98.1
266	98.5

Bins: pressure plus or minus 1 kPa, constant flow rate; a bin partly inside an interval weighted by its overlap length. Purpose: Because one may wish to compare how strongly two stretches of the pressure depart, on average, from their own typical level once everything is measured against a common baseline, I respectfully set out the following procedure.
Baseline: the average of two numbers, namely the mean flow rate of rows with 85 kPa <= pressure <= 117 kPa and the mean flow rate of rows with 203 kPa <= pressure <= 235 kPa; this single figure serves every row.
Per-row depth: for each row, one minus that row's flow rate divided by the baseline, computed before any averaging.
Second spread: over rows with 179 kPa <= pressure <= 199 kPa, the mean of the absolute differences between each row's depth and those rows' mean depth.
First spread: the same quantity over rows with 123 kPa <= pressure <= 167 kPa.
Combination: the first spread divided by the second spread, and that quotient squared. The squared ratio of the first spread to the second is 2.5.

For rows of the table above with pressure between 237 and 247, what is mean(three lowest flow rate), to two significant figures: 99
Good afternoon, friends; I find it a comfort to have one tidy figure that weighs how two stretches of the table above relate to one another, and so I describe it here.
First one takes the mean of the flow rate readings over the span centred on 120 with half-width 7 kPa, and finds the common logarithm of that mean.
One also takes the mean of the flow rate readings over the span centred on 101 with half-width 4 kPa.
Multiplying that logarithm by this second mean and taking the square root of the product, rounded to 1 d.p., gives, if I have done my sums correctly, 14.8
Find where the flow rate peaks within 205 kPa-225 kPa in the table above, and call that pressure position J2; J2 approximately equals 212 kPa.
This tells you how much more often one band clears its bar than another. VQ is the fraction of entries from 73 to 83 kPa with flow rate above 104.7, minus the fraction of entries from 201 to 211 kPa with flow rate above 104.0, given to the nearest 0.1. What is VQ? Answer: 1.0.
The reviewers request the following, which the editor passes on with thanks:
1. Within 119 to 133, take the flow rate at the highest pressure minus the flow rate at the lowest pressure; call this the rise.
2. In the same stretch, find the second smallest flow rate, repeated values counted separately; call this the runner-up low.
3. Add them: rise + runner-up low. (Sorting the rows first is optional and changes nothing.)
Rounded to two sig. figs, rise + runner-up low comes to 99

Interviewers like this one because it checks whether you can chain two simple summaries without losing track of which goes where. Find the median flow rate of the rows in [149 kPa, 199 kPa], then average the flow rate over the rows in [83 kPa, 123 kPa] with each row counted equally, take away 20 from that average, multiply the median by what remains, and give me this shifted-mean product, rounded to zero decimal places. 8780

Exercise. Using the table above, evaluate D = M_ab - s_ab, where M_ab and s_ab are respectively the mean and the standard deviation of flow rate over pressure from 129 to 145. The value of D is 104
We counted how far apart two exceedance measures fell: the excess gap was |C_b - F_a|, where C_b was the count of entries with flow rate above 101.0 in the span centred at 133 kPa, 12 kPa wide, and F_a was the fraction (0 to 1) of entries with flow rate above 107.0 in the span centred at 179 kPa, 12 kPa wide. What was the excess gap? 4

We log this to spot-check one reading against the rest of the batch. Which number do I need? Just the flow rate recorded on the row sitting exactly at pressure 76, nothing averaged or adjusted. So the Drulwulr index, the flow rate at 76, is 111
